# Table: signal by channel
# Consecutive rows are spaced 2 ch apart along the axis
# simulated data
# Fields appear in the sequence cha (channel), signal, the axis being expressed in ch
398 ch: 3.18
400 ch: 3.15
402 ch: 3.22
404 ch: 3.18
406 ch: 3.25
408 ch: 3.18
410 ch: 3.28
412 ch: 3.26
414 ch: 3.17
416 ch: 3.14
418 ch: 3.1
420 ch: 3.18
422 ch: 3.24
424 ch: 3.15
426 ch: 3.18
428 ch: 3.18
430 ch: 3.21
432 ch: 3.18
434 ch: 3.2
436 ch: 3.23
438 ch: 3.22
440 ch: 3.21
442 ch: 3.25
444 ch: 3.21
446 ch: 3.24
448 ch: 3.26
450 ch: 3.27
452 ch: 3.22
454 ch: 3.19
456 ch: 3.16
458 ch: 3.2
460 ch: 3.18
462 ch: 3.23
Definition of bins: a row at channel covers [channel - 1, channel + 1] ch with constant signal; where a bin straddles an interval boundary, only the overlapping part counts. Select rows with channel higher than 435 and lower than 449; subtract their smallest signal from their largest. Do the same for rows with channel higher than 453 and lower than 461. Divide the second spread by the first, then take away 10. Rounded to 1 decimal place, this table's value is -9.2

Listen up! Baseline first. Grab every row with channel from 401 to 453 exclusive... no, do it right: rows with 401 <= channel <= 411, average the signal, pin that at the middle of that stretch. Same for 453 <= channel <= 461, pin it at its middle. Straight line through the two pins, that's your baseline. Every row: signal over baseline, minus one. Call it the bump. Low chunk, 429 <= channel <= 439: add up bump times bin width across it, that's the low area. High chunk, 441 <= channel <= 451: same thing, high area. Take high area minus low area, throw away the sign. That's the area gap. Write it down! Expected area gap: 0.148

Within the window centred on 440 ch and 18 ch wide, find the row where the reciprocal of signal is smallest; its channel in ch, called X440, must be 448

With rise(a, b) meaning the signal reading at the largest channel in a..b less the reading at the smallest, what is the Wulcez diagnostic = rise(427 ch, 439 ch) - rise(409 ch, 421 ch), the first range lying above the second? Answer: 0.14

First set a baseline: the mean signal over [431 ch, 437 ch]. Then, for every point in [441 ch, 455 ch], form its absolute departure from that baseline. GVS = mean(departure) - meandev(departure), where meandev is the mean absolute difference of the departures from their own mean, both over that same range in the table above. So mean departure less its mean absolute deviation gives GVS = 0.015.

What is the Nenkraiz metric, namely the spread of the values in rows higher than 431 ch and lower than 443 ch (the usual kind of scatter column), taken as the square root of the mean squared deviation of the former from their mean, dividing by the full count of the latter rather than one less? 0.022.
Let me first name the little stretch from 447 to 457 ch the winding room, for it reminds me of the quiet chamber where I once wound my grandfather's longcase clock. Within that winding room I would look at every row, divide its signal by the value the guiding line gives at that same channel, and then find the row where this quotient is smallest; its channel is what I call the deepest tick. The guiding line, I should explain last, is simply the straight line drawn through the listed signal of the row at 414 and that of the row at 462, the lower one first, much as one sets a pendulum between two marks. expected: 456 ch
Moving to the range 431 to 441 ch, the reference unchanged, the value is 432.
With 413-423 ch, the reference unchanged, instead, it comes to 418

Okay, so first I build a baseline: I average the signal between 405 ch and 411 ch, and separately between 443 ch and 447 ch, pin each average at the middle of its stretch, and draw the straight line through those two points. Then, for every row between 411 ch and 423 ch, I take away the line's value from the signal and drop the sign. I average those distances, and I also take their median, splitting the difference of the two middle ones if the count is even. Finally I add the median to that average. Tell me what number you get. 0.12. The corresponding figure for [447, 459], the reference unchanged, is 0.07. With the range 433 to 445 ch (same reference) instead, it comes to 0.03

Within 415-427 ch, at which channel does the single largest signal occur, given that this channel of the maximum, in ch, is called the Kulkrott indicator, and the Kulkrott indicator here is 422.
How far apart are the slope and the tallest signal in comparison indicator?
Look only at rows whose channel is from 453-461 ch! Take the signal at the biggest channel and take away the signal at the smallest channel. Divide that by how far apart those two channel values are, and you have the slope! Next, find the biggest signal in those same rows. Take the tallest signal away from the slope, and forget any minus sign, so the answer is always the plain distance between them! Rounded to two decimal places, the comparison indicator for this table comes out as 3.20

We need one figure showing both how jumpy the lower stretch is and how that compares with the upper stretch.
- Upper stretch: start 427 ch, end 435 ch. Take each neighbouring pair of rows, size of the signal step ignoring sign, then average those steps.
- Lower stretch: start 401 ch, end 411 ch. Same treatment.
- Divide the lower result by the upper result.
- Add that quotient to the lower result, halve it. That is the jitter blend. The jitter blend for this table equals 1.3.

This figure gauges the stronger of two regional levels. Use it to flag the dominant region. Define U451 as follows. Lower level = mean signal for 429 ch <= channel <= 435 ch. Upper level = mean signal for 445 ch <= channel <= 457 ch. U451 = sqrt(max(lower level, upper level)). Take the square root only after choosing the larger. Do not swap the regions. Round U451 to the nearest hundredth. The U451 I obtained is 1.80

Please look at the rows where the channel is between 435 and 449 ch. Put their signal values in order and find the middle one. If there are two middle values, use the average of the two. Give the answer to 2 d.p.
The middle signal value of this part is 3.23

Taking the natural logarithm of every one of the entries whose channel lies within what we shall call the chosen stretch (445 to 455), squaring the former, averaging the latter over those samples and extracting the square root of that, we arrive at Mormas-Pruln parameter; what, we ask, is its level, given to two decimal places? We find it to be 1.17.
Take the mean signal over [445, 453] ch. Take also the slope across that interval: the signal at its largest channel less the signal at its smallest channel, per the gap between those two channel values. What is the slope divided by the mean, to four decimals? -0.0010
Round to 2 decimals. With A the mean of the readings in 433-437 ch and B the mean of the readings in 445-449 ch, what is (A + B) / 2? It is 3.23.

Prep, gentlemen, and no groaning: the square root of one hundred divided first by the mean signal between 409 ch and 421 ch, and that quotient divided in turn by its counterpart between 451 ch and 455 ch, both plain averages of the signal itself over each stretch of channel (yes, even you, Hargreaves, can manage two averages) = 3.13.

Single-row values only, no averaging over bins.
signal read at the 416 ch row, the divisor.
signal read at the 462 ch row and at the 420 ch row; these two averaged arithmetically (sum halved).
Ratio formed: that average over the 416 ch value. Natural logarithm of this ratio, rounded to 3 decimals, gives 0.020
